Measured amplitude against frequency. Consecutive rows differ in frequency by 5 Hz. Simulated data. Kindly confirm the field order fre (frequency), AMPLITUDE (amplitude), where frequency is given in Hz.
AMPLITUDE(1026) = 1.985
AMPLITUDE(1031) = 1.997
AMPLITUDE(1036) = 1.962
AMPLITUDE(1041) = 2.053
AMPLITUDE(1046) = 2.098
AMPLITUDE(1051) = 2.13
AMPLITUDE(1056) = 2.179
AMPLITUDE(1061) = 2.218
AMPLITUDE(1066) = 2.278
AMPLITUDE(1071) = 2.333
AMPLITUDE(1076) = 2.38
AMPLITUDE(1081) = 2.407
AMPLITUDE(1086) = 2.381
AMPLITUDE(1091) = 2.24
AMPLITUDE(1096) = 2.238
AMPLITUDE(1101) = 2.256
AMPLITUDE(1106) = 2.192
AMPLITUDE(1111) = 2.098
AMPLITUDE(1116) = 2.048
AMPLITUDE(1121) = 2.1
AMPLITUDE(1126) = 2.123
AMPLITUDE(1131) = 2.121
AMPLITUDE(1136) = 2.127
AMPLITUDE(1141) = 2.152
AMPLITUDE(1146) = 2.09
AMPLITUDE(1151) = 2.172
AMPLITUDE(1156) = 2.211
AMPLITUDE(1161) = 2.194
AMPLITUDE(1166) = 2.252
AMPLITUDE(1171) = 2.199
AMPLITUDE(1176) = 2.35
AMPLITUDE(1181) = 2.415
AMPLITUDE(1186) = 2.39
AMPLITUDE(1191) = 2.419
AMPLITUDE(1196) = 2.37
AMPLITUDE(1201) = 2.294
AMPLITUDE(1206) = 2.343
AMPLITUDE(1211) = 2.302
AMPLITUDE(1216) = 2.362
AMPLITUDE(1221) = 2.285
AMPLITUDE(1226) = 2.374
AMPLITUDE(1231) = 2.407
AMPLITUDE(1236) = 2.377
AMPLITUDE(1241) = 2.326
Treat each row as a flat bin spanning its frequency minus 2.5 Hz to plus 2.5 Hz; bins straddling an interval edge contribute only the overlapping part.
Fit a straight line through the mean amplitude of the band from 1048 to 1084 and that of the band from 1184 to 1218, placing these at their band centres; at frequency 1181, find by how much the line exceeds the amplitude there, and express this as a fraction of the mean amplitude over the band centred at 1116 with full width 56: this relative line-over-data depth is -0.034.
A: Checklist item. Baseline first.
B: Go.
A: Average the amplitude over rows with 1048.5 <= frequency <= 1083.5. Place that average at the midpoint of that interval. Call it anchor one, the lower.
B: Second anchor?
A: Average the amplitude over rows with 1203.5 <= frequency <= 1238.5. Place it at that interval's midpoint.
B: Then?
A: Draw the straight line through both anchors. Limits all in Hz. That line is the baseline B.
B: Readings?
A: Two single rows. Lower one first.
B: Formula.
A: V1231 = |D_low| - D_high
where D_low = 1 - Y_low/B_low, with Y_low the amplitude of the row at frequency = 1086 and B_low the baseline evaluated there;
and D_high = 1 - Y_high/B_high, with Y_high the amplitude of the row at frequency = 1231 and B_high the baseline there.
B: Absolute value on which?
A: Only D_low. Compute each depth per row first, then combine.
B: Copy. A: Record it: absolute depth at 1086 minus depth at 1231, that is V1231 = 0.06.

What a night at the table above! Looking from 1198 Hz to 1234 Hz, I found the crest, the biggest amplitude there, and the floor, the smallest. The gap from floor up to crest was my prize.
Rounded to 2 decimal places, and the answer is 0.12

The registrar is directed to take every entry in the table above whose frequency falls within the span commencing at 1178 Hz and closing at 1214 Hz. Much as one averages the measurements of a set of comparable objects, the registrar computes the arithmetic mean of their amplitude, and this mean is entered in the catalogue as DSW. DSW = 2.36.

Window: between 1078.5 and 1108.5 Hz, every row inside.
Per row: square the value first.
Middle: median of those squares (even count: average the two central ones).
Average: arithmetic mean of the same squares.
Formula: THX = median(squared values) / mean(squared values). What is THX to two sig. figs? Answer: 0.97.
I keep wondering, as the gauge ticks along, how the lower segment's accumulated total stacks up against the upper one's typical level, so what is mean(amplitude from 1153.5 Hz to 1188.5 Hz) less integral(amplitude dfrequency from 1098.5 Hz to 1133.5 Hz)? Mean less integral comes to -72.4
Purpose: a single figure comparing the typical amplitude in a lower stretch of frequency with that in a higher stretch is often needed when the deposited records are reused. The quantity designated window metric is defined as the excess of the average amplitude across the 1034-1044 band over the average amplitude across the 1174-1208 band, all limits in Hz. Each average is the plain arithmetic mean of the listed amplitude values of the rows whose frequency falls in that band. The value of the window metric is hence -0.4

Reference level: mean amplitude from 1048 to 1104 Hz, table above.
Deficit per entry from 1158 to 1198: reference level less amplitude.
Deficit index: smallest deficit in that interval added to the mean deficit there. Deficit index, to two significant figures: -0.19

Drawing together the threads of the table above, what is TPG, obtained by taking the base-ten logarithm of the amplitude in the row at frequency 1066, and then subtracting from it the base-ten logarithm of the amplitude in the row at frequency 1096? 0.01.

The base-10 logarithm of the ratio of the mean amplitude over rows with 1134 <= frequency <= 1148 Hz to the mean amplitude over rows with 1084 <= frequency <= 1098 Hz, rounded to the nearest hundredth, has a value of -0.03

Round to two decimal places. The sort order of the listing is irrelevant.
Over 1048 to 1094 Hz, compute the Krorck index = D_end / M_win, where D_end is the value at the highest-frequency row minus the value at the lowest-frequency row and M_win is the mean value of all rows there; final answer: 0.05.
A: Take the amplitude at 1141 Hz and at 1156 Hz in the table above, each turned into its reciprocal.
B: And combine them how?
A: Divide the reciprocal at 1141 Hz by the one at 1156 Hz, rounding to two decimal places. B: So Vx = 1.03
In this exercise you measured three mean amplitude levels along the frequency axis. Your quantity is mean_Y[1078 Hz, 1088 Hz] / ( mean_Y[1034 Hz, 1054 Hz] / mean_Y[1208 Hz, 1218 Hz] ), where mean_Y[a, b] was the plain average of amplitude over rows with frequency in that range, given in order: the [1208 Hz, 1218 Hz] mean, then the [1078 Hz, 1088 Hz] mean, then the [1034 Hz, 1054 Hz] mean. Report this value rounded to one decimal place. 2.7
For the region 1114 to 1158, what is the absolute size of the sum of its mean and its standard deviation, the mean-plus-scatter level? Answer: 2.17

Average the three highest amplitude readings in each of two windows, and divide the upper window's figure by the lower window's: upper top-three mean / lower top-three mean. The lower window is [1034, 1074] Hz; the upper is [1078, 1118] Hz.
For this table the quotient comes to 1.03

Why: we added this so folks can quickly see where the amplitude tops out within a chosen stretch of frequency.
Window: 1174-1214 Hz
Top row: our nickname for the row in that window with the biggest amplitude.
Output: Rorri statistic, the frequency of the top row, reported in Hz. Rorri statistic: 1191 Hz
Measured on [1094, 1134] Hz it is 1101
